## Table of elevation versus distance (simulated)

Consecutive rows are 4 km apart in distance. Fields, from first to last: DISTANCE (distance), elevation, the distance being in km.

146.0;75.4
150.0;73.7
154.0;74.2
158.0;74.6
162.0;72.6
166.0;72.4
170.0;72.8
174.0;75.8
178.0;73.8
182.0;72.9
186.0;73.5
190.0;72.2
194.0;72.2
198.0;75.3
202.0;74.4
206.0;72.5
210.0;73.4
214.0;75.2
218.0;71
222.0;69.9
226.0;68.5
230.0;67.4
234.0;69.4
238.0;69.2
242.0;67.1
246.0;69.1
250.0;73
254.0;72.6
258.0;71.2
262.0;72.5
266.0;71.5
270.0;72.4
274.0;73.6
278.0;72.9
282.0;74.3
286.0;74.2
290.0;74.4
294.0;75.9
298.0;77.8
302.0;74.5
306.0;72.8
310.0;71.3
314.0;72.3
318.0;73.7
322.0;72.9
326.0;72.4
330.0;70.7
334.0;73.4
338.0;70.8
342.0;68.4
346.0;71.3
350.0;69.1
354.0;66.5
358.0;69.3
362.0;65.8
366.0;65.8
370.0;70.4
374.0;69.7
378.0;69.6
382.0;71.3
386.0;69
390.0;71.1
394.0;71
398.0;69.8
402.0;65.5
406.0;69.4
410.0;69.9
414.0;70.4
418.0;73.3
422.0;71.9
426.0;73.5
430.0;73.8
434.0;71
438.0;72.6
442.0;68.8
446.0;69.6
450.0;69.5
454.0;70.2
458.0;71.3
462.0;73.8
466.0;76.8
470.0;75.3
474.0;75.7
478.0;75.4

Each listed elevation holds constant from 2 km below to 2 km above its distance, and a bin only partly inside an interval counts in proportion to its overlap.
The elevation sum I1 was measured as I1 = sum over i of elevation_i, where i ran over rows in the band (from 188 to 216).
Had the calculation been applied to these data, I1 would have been 515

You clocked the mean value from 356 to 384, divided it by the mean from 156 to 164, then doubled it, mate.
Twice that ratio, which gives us 1.87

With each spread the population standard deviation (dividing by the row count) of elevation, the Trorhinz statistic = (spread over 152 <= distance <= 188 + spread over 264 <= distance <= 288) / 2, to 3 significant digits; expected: 1.02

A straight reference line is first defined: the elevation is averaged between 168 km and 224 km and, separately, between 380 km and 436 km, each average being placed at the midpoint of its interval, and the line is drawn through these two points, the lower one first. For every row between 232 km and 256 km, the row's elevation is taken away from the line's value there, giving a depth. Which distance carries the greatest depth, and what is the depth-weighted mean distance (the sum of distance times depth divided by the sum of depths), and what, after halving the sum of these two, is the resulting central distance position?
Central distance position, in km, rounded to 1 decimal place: 241.0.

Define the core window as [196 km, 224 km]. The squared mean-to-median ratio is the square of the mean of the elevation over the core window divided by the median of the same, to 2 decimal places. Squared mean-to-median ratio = 0.99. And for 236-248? 0.98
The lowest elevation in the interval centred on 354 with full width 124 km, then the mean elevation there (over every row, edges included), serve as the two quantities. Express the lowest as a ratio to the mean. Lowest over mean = 0.93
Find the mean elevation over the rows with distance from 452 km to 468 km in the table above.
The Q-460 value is 73.0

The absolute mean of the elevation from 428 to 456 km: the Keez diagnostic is 70.8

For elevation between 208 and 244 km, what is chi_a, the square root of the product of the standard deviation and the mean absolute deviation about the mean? 2.3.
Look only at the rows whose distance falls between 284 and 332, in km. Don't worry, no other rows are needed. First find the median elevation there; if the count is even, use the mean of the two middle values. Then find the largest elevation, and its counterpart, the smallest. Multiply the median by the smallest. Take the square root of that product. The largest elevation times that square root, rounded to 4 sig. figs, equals 5601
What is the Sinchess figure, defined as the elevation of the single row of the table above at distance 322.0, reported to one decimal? 72.9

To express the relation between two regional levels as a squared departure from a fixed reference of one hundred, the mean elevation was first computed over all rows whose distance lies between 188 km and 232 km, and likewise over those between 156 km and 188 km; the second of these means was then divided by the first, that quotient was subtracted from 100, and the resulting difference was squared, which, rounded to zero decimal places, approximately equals 9797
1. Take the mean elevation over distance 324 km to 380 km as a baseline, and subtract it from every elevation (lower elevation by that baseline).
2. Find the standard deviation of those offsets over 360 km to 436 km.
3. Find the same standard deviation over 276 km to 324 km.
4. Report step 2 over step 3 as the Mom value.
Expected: 1.4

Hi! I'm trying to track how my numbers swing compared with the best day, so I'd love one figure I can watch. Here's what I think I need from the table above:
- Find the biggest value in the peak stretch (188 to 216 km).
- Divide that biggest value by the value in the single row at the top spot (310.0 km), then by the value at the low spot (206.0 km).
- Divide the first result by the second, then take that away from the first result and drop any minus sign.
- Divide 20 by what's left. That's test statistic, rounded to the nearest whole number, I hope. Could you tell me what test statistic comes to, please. 509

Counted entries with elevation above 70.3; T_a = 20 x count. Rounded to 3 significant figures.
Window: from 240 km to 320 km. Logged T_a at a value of 360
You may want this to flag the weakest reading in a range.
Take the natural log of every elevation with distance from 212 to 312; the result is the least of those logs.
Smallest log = 4.21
